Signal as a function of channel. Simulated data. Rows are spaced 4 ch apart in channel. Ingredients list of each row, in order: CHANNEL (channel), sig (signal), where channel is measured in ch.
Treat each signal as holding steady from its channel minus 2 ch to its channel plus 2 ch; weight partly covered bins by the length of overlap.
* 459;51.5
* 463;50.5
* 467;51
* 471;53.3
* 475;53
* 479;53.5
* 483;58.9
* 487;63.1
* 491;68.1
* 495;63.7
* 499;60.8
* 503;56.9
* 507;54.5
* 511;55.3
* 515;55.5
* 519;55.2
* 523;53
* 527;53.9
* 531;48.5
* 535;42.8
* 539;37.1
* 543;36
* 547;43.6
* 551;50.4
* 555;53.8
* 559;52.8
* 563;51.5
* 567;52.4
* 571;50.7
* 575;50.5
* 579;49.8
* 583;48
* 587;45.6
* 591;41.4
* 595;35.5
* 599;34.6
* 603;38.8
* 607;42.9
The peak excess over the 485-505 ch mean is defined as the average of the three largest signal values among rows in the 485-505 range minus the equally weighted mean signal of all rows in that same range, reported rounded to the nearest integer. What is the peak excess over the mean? 2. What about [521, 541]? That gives 5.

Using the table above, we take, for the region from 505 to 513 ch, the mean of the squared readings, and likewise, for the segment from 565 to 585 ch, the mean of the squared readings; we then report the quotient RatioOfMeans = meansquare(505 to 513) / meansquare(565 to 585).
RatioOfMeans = 1.2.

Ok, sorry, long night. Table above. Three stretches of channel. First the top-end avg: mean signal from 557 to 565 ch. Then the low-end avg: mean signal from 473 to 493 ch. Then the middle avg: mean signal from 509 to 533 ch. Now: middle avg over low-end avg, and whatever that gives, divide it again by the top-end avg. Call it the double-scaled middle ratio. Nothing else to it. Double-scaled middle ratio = 0.0173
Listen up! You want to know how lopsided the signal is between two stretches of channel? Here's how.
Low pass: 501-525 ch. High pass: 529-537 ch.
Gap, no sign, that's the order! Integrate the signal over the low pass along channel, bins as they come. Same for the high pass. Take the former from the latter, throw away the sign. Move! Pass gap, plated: 956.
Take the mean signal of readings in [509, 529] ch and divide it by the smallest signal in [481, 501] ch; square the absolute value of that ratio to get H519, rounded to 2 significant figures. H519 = 0.86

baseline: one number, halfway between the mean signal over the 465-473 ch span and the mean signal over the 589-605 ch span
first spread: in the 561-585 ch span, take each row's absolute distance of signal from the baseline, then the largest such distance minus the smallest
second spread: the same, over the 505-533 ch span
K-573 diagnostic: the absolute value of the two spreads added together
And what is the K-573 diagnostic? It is 11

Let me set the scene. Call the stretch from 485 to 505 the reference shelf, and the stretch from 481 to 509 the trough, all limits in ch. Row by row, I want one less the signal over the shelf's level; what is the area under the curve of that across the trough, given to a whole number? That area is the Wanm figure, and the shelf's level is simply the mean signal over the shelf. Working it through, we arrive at 1 ch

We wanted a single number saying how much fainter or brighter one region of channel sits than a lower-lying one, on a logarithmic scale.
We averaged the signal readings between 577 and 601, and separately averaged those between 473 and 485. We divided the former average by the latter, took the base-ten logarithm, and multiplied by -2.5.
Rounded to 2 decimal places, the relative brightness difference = 0.28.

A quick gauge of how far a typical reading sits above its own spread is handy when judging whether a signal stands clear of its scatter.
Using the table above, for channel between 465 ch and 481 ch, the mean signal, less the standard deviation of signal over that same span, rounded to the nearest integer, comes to 52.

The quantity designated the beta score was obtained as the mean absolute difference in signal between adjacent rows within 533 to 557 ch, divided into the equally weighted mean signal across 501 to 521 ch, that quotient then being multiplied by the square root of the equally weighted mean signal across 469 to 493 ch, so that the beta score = 86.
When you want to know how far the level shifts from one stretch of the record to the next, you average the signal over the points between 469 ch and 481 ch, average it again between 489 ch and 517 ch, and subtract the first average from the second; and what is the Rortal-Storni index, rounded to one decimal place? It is 6.0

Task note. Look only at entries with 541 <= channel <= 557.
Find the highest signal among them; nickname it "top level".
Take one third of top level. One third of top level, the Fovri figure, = 18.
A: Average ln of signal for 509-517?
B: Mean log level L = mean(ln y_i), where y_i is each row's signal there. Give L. 4.01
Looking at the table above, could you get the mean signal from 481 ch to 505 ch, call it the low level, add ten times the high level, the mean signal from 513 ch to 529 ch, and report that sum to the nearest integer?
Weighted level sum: 606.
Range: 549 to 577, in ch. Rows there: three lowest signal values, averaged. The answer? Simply 51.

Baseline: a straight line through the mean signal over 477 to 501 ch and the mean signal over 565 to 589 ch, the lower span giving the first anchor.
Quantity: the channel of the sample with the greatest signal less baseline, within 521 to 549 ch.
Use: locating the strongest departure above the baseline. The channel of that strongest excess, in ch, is 527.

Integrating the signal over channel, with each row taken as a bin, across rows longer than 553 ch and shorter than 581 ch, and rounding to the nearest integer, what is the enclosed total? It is 1446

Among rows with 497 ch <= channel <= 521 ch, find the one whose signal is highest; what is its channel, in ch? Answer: 499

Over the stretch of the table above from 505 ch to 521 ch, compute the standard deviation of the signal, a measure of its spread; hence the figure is 0.4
